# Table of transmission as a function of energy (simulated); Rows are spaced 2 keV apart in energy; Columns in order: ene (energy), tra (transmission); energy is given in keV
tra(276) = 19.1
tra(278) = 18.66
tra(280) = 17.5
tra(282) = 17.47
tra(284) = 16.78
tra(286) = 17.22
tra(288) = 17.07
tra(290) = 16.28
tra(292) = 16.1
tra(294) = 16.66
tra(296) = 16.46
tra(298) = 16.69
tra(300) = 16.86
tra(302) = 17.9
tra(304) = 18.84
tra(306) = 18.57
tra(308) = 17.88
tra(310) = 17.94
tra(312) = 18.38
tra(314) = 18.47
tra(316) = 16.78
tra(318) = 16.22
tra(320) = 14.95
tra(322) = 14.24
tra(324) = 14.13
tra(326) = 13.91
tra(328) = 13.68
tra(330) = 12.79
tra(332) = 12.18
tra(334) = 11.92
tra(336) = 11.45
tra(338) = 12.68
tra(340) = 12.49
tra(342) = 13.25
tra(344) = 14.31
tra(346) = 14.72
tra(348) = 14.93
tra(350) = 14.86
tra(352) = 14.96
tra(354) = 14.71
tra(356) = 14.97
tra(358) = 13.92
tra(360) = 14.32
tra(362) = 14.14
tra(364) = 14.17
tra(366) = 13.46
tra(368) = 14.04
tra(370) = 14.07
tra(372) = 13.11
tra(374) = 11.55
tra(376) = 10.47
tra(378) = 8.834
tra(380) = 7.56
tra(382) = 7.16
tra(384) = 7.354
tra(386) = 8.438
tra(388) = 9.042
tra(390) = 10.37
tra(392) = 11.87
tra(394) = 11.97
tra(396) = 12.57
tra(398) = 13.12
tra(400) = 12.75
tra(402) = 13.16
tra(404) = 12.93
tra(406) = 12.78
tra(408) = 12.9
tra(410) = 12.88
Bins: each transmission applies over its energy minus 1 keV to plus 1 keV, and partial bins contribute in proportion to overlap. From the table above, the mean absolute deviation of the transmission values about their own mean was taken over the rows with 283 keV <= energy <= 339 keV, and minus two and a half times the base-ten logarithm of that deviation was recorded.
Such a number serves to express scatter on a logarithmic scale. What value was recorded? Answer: -0.68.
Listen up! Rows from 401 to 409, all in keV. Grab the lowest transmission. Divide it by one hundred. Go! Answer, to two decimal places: 0.13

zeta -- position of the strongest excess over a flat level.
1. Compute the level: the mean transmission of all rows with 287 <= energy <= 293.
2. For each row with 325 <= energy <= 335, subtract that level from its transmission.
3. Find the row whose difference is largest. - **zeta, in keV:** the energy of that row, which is 326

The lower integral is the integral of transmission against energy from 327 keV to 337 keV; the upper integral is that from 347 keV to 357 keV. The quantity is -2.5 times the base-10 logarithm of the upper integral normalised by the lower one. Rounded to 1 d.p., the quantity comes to -0.2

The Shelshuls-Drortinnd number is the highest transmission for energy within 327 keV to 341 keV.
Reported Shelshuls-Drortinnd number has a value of 13.68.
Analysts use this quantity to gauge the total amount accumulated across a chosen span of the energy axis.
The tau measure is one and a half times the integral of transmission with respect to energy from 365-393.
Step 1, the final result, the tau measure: 442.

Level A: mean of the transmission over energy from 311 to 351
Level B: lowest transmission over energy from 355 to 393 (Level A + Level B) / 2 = 10.7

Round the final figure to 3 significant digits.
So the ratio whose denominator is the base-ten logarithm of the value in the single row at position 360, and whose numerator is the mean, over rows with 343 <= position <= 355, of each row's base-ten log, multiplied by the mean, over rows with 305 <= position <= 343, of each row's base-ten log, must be 1.18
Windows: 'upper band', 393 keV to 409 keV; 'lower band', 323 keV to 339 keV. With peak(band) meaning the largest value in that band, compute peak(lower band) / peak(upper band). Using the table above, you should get 1.07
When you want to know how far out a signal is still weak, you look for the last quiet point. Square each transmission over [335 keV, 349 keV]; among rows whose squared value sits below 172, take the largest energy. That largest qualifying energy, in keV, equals 340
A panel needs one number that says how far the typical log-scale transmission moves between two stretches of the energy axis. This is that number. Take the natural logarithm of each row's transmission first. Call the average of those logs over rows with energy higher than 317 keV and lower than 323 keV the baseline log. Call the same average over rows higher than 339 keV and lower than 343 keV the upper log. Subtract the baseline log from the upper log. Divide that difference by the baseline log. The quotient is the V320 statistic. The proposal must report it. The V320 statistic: -0.059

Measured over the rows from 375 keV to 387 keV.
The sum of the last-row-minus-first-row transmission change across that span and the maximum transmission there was 8.4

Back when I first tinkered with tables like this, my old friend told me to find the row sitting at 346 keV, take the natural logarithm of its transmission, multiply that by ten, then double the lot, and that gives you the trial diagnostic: 53.8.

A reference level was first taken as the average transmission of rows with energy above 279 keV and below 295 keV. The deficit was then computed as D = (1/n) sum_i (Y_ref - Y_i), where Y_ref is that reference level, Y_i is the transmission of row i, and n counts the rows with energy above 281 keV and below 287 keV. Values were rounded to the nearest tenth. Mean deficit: -0.3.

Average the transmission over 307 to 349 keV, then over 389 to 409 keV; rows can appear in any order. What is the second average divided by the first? 0.85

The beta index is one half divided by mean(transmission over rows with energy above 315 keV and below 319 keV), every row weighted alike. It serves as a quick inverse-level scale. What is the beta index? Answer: 0.030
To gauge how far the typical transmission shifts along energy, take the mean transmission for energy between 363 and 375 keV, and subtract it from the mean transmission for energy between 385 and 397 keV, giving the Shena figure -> -2.7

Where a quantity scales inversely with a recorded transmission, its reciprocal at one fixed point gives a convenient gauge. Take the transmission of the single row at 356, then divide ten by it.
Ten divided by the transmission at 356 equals 0.67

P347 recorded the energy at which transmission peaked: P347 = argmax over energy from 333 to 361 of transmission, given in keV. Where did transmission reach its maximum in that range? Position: 356 keV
